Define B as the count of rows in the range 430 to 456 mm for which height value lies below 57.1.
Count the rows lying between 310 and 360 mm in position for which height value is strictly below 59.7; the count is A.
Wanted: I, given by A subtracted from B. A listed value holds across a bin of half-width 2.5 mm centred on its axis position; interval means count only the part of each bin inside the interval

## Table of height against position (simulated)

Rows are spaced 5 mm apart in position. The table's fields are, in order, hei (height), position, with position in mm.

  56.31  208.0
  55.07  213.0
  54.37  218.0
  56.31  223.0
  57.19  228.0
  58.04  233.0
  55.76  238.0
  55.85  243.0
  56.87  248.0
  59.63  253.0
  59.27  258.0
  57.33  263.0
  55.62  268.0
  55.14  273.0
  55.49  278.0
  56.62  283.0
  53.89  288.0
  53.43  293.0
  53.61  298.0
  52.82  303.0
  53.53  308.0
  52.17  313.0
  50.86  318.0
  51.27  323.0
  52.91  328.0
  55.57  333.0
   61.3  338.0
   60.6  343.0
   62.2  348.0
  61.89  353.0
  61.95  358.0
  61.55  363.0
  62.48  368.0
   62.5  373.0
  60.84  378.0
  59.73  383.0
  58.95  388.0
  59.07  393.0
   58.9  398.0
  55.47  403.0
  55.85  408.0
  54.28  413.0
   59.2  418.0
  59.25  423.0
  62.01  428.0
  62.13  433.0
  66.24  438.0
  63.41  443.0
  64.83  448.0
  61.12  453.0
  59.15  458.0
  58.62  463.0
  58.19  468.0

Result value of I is -5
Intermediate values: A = 5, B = 0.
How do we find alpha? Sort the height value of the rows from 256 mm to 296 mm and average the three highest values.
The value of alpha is 58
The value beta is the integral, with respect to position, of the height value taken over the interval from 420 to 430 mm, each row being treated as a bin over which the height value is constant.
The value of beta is 605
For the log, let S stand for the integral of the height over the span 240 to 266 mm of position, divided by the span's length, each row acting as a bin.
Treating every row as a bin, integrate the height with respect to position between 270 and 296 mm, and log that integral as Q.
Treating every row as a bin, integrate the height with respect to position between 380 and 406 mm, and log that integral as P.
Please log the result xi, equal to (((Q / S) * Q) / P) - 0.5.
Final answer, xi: 22.7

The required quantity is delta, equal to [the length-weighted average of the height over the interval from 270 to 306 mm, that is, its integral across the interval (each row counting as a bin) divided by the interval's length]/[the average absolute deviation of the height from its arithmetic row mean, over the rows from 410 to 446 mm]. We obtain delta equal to 19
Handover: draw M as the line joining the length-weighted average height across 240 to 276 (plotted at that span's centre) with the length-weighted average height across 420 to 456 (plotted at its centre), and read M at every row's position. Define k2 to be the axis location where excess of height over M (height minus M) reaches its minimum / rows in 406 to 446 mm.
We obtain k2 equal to 413.0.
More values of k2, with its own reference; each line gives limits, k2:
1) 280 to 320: 318.0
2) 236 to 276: 273.0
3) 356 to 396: 393.0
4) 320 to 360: 323.0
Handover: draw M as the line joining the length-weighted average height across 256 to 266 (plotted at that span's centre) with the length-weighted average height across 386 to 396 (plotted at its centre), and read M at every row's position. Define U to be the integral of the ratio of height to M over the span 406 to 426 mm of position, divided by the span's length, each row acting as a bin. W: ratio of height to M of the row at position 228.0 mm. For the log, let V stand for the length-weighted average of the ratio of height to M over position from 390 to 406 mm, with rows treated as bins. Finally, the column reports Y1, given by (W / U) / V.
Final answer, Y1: 1.04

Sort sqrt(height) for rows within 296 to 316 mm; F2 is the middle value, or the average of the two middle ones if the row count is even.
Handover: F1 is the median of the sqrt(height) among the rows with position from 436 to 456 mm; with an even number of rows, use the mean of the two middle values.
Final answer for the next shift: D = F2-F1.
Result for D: -0.7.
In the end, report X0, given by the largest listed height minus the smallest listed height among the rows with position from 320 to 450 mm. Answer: 15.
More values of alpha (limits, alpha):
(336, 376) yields 62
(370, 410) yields 61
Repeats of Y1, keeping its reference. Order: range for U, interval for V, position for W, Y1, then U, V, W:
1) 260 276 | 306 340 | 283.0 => 1.10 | 0.96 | 0.92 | 0.97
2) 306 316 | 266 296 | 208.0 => 1.15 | 0.90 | 0.94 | 0.97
